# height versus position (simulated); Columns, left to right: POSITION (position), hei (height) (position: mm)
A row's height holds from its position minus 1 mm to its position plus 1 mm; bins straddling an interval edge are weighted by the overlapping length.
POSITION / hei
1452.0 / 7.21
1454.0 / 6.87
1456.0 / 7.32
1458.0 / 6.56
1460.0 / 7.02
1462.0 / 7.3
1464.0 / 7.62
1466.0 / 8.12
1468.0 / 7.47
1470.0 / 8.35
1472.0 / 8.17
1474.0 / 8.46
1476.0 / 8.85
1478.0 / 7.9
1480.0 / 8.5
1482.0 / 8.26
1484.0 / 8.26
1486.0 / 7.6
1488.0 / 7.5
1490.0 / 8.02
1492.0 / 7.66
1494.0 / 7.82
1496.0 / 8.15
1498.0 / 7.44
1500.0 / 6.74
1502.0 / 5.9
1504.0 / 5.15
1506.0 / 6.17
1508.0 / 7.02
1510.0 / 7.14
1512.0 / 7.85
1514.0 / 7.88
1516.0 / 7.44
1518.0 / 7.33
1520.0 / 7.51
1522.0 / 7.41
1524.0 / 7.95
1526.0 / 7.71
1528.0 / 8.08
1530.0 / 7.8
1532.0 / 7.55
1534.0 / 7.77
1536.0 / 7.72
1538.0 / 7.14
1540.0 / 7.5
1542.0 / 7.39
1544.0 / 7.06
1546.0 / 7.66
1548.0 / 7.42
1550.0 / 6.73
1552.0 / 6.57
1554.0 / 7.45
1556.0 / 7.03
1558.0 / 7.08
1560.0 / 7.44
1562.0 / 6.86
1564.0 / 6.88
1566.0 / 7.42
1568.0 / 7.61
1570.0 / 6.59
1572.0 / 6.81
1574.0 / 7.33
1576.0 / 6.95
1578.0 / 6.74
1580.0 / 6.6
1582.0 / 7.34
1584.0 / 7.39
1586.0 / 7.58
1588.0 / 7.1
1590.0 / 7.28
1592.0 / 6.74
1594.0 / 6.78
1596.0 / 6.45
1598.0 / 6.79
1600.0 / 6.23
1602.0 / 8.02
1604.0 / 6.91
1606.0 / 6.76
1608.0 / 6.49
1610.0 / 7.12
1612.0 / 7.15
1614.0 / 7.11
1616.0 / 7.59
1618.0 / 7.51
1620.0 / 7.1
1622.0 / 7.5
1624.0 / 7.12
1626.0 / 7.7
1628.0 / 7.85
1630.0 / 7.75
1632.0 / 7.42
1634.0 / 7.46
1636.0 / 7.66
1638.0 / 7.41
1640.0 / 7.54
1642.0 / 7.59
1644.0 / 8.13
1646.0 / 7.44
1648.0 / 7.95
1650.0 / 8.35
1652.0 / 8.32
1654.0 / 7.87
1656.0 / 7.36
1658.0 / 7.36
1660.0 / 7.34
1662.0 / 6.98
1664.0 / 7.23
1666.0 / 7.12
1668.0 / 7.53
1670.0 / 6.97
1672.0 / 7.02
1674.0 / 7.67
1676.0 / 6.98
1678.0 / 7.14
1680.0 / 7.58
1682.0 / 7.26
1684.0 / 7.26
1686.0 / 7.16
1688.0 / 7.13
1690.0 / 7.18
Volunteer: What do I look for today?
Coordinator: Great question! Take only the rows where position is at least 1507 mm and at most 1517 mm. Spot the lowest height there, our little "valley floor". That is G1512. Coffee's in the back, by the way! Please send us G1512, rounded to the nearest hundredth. 7.02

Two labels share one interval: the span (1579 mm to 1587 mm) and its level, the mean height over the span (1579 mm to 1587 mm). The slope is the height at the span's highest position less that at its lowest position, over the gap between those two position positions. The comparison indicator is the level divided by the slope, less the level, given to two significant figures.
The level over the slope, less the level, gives 37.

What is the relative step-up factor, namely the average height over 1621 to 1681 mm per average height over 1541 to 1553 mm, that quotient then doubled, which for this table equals 2.10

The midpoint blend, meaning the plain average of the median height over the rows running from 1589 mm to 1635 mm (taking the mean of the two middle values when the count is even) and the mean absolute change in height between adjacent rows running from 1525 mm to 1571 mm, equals 3.75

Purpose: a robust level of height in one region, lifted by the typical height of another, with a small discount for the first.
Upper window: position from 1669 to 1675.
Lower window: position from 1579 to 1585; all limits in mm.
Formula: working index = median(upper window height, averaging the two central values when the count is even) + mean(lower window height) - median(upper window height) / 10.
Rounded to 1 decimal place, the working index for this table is 13.4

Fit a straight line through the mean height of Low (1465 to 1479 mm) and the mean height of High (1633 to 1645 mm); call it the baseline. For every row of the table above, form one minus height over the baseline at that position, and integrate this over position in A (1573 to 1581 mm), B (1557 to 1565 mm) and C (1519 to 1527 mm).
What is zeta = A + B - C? 1.4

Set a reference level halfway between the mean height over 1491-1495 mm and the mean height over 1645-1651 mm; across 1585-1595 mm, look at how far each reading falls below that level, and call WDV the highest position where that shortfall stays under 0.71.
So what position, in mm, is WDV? 1590.0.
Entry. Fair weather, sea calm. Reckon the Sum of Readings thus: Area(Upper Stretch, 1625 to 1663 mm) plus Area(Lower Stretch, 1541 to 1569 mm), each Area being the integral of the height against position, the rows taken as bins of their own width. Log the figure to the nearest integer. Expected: 492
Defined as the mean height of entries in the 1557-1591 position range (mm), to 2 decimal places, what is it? 7.12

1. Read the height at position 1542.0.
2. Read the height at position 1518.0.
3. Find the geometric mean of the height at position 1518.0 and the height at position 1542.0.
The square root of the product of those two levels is 7.4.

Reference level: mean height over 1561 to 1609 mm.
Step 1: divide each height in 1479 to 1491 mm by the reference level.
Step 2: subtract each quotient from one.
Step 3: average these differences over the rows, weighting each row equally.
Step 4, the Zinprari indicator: -0.15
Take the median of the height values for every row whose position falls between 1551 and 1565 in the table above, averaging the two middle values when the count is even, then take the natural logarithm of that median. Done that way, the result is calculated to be 1.95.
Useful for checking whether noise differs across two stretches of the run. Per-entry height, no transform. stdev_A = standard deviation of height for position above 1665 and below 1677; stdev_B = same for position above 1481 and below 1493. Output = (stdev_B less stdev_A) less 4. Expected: -3.97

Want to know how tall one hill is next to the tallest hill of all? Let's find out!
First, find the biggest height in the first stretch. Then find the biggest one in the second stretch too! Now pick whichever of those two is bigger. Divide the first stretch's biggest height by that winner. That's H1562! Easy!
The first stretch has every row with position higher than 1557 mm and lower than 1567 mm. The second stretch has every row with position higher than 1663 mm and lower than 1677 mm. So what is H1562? 0.97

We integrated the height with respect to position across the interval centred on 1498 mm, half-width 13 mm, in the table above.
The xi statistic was 185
